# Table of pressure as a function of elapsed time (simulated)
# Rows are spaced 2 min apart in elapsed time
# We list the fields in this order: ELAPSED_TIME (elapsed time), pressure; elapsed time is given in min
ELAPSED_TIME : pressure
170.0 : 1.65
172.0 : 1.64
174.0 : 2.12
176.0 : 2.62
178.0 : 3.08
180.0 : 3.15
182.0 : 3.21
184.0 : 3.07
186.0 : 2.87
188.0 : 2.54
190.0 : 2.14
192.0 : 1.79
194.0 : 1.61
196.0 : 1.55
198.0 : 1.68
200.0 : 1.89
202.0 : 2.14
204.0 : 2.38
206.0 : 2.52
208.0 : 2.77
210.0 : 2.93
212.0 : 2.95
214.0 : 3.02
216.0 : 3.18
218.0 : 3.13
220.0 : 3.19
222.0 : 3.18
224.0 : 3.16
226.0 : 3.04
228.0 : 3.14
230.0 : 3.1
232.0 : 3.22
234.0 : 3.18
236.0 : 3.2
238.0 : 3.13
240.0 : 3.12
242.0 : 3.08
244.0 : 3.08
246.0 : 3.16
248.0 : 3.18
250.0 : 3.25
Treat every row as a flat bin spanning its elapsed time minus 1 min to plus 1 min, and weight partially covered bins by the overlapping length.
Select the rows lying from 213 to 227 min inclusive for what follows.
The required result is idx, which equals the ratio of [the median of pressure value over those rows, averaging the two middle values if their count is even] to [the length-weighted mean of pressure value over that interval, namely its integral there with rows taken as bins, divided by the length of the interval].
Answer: 1.01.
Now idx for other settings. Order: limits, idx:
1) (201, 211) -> 0.99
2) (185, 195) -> 0.98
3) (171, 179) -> 1.00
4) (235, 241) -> 0.99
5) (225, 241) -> 1.00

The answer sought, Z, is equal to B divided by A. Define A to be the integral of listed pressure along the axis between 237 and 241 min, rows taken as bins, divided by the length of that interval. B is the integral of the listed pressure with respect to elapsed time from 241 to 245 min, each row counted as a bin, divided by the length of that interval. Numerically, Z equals 0.99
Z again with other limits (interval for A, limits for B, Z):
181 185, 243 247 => 0.99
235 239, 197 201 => 0.56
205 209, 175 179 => 1.08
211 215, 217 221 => 1.06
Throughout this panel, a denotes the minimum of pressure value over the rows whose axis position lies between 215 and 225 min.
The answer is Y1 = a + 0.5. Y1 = 3.63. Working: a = 3.13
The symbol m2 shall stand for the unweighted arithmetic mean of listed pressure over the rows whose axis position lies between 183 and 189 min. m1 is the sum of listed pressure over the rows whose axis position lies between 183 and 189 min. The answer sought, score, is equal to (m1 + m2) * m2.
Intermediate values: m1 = 8.5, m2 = 2.8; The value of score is 32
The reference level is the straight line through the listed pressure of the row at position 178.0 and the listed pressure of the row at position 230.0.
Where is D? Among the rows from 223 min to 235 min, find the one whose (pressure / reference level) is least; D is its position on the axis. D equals 226.0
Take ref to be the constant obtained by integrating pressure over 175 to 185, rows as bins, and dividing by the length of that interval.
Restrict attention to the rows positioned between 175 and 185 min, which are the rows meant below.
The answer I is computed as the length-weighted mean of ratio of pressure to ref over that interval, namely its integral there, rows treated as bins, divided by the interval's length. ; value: 1.00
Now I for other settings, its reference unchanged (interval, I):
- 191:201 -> 0.56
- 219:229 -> 1.04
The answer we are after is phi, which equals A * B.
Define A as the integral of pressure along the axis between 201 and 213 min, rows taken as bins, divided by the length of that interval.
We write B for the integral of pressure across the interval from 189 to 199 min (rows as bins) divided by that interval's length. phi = 4.6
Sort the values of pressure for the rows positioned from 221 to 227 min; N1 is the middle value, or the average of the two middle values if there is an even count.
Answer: 3.16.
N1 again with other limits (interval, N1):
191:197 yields 1.61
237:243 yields 3.12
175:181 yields 3.08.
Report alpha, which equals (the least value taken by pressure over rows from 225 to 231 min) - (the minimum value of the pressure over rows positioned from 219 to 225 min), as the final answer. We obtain -0.1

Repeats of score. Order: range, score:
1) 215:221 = 40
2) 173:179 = 27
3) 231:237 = 41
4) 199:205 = 18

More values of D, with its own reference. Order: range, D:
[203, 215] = 204.0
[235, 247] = 244.0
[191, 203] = 196.0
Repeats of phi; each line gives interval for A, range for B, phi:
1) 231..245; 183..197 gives 7.0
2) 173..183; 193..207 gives 5.6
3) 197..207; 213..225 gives 6.7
